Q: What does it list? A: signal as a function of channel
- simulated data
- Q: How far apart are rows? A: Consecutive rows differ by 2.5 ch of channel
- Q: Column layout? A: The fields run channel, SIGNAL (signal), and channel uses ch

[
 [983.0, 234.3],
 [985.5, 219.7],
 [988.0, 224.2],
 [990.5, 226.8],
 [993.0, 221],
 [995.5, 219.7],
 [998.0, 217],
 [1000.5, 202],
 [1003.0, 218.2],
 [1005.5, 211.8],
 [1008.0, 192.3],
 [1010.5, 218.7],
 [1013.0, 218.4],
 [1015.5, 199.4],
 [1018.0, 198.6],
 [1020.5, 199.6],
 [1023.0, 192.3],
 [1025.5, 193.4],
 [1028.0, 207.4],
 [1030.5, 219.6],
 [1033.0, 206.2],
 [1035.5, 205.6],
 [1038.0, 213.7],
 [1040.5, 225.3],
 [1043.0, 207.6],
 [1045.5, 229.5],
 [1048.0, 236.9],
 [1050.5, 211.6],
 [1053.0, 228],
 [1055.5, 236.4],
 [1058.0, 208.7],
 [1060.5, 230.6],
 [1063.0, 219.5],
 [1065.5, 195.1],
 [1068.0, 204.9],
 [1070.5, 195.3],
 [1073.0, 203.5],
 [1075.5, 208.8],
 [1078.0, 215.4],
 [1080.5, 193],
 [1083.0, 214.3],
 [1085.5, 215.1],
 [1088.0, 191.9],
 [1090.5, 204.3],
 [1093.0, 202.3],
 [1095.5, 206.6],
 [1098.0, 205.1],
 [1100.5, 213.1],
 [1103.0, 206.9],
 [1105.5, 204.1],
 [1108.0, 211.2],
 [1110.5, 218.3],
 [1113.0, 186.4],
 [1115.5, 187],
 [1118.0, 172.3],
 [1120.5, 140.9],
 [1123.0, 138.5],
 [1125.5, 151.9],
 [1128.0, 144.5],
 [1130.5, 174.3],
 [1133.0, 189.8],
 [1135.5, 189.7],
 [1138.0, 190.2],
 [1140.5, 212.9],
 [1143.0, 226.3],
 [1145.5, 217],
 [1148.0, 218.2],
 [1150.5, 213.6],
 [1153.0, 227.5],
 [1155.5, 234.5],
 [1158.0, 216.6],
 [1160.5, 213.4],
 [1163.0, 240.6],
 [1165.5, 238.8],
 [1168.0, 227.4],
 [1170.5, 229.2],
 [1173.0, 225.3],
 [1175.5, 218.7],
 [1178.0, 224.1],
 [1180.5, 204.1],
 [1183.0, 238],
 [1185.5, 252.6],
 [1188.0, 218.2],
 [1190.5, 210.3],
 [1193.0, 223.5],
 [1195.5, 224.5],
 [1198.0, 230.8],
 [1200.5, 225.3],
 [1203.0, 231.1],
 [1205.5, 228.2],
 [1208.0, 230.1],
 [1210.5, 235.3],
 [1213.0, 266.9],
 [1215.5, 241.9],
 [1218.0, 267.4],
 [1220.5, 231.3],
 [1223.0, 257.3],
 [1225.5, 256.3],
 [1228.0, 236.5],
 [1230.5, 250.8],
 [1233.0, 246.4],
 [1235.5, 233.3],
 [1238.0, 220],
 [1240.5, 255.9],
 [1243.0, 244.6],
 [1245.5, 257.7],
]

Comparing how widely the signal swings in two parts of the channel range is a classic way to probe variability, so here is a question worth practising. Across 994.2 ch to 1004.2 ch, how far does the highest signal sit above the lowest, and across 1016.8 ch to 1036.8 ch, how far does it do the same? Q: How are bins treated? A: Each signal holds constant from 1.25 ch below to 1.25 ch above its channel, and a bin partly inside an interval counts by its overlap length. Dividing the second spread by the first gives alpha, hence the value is 1.5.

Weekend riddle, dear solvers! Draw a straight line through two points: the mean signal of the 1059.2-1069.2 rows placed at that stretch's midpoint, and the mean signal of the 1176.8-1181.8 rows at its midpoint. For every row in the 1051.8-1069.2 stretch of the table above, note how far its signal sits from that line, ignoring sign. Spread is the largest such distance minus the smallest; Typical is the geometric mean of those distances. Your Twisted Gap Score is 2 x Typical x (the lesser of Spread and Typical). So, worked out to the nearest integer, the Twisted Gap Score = 256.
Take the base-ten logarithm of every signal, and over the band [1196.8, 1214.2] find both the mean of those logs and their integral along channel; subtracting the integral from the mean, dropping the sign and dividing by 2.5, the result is 15.6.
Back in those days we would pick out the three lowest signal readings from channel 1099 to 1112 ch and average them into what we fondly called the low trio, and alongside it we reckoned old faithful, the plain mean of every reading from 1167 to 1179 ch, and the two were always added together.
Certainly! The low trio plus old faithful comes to 432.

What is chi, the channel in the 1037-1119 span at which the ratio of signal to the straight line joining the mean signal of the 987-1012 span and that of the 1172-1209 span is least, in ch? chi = 1118.0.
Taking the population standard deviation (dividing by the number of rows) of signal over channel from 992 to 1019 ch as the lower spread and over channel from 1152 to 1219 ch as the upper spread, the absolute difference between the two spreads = 4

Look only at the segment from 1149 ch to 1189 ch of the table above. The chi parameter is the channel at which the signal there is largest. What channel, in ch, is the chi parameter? 1185.5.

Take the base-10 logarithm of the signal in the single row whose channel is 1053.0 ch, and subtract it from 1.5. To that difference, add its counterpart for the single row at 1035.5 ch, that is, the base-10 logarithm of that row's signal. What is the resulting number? 1.46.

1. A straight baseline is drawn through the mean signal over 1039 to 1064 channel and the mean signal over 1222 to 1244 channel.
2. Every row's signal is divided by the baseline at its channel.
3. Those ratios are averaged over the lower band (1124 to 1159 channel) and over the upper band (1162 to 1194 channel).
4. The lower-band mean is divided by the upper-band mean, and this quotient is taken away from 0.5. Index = -0.40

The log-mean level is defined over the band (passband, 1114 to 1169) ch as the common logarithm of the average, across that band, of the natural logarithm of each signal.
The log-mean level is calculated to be 0.722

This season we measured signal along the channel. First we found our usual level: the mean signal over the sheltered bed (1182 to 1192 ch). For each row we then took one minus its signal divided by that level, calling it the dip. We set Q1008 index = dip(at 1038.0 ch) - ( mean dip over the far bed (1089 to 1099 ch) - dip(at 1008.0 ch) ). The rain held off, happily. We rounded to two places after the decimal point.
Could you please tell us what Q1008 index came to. 0.12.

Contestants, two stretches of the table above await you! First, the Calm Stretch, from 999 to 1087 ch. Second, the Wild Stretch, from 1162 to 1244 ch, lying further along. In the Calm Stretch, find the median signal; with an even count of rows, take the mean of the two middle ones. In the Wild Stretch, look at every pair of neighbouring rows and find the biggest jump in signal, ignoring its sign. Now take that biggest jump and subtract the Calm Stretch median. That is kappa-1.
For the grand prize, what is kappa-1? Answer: -173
